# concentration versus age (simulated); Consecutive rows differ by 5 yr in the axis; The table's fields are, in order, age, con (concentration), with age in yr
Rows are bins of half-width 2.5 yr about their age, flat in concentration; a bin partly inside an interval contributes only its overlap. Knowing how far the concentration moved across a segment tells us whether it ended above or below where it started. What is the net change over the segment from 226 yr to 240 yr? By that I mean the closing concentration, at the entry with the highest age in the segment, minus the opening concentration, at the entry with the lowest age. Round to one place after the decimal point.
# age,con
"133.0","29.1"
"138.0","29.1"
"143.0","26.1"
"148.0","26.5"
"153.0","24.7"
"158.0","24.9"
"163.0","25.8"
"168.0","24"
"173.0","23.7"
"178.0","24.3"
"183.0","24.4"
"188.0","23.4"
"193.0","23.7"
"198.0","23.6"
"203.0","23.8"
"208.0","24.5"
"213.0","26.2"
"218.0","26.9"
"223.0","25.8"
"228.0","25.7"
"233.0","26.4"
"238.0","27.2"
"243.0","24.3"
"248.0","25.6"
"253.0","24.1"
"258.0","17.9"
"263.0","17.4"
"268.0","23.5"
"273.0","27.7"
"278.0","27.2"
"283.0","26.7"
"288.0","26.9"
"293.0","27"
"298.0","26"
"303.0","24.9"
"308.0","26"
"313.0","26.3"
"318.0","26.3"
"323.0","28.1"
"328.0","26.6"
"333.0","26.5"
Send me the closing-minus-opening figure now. 1.5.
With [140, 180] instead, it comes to -1.8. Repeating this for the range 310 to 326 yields 1.8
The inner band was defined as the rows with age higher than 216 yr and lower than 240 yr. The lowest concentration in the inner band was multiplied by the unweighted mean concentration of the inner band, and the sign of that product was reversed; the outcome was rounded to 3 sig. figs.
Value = -678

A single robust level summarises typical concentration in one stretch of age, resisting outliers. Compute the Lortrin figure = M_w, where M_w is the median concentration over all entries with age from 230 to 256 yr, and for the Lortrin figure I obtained 25.6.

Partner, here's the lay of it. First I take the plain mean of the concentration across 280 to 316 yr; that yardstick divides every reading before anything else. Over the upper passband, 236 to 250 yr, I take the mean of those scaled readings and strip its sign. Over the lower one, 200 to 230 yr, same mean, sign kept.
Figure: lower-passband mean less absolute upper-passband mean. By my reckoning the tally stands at -0.008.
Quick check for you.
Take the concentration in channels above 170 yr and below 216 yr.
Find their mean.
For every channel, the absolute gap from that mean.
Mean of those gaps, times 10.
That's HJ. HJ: 6.0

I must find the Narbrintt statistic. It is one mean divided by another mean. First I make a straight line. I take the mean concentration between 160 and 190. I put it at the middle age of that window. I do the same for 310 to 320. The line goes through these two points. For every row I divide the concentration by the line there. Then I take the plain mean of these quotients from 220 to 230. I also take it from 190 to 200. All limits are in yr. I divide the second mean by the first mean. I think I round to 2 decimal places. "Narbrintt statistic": 0.93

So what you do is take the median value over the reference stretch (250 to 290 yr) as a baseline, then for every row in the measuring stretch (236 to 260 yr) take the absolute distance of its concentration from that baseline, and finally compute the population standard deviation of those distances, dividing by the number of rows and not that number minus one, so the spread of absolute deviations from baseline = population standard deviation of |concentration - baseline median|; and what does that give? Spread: 2.61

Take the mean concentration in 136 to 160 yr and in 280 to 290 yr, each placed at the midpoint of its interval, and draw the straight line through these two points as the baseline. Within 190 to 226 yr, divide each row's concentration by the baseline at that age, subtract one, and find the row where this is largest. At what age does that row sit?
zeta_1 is 218.0 yr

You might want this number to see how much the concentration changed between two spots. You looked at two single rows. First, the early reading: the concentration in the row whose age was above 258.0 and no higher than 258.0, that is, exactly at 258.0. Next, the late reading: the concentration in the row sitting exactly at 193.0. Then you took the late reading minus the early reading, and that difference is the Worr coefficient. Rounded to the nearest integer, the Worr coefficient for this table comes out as 6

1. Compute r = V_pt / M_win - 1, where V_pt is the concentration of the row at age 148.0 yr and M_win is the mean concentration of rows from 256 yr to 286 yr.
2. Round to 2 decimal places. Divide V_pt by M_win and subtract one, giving 0.13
